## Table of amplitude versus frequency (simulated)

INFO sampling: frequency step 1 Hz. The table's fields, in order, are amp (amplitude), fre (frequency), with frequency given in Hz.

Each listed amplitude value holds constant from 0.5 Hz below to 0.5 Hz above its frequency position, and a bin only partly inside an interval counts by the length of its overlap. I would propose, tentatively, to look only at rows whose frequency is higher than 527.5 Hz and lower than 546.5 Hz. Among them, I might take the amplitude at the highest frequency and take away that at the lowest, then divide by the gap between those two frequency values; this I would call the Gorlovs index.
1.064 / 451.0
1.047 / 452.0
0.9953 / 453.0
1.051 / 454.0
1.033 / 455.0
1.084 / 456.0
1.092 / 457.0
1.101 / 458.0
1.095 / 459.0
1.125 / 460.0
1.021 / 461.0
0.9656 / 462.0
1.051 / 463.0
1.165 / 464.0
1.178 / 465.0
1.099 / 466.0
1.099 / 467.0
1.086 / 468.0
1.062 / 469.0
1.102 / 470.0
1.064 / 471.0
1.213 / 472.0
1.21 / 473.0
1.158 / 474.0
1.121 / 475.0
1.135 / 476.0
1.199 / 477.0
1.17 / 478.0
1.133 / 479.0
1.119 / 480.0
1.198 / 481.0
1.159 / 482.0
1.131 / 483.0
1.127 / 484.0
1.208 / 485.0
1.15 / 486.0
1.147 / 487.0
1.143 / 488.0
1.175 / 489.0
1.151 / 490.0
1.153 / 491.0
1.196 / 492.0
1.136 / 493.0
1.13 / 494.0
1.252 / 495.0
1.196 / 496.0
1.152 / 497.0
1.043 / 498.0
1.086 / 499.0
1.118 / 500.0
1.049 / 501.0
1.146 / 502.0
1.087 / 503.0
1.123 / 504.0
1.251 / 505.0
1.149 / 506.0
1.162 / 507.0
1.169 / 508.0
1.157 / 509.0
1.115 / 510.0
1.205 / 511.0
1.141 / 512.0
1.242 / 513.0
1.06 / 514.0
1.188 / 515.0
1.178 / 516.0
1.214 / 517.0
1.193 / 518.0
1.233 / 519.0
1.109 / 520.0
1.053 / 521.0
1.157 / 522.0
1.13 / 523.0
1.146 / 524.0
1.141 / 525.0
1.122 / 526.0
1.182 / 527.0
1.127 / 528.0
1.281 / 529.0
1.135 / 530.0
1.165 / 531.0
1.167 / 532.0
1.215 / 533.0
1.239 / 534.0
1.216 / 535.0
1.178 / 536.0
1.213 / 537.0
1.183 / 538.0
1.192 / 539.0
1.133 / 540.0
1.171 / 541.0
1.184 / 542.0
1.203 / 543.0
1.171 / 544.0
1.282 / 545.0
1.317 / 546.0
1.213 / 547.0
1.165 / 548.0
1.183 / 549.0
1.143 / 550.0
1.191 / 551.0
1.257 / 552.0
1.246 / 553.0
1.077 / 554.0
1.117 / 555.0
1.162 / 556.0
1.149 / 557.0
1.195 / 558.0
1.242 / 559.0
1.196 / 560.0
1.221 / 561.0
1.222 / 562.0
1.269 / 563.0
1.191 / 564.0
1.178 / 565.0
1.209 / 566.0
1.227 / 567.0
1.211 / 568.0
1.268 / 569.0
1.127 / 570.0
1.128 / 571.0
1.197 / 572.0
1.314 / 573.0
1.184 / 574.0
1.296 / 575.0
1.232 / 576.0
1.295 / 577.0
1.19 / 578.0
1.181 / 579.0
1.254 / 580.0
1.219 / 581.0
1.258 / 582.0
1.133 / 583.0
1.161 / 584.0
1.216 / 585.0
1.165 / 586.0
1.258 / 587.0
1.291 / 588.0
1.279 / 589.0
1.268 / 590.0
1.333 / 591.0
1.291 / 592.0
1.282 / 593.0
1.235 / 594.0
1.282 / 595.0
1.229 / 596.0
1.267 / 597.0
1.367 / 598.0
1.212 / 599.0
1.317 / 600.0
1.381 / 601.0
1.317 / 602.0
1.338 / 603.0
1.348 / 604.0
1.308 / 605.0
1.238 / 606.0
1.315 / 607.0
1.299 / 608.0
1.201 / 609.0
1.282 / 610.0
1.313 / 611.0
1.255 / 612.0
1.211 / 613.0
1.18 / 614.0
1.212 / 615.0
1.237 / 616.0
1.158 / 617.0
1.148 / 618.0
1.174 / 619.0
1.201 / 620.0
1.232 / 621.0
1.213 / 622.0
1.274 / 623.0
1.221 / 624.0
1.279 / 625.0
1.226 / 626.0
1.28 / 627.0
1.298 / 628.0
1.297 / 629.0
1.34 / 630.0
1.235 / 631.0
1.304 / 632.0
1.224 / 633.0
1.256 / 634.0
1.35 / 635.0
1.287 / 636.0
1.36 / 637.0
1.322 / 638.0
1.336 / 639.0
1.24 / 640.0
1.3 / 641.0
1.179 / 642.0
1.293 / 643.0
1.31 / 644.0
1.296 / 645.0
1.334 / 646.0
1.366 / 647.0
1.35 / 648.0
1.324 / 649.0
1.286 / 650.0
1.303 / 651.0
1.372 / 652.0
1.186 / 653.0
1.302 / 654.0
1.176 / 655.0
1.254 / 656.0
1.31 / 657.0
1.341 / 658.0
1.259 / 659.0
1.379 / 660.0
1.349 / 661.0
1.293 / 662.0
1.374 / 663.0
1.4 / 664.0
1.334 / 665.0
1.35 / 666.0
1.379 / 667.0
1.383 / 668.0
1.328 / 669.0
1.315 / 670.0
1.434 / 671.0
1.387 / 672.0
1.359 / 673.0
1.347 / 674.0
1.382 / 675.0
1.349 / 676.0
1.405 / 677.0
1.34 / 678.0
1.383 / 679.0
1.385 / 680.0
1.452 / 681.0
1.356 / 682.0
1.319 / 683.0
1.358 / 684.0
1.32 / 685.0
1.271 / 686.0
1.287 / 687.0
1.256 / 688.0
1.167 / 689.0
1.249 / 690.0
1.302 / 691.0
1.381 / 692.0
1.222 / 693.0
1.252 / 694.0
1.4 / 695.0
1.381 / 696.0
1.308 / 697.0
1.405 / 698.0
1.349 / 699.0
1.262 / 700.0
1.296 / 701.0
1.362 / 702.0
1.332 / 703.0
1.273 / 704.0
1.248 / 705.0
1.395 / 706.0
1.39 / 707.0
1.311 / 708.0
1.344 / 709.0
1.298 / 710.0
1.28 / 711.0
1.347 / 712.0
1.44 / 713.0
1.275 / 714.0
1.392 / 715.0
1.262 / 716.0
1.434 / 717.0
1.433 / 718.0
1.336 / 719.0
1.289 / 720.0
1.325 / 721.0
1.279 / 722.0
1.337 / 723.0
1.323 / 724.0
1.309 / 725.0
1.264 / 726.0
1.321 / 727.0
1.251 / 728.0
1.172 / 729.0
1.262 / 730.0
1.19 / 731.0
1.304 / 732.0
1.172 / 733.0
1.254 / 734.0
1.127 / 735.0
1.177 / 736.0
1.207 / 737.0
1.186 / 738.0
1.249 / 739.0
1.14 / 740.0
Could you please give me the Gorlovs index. 0.011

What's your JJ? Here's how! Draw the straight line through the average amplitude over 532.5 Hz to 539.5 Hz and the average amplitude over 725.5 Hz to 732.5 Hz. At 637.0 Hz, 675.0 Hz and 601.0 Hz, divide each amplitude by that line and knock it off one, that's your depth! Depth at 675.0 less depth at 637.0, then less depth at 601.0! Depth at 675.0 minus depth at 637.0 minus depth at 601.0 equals 0.12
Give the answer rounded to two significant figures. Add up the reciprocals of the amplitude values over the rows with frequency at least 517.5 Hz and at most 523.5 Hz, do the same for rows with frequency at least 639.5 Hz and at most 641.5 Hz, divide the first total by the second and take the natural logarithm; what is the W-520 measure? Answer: 1.2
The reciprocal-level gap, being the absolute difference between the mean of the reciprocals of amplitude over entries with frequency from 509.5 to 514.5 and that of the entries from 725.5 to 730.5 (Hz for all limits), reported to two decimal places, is 0.07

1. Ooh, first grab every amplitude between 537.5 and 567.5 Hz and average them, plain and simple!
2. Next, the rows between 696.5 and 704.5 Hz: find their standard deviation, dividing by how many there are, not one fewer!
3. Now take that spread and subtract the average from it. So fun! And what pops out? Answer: -1.15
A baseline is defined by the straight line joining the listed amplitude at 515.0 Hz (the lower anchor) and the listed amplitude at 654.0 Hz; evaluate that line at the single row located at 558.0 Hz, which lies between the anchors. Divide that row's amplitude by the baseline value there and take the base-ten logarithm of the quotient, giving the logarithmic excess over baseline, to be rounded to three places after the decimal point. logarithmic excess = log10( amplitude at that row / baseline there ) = -0.010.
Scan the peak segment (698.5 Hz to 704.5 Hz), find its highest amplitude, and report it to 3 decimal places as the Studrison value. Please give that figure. 1.362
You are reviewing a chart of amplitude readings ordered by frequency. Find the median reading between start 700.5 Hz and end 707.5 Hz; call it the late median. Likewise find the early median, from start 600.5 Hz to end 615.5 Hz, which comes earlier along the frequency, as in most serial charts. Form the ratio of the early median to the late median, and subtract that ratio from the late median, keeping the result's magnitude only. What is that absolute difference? 0.36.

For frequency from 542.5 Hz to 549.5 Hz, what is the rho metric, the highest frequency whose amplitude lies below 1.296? 549.0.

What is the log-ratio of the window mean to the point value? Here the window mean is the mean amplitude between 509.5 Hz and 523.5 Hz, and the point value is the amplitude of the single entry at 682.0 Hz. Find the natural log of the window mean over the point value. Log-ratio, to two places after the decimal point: -0.16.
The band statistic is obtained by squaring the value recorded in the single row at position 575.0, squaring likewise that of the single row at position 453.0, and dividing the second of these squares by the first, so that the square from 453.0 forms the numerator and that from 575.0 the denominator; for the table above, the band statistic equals 0.59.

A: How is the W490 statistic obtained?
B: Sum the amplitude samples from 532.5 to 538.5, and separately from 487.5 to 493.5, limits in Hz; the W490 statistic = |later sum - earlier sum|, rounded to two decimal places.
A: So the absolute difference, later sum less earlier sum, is 0.29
